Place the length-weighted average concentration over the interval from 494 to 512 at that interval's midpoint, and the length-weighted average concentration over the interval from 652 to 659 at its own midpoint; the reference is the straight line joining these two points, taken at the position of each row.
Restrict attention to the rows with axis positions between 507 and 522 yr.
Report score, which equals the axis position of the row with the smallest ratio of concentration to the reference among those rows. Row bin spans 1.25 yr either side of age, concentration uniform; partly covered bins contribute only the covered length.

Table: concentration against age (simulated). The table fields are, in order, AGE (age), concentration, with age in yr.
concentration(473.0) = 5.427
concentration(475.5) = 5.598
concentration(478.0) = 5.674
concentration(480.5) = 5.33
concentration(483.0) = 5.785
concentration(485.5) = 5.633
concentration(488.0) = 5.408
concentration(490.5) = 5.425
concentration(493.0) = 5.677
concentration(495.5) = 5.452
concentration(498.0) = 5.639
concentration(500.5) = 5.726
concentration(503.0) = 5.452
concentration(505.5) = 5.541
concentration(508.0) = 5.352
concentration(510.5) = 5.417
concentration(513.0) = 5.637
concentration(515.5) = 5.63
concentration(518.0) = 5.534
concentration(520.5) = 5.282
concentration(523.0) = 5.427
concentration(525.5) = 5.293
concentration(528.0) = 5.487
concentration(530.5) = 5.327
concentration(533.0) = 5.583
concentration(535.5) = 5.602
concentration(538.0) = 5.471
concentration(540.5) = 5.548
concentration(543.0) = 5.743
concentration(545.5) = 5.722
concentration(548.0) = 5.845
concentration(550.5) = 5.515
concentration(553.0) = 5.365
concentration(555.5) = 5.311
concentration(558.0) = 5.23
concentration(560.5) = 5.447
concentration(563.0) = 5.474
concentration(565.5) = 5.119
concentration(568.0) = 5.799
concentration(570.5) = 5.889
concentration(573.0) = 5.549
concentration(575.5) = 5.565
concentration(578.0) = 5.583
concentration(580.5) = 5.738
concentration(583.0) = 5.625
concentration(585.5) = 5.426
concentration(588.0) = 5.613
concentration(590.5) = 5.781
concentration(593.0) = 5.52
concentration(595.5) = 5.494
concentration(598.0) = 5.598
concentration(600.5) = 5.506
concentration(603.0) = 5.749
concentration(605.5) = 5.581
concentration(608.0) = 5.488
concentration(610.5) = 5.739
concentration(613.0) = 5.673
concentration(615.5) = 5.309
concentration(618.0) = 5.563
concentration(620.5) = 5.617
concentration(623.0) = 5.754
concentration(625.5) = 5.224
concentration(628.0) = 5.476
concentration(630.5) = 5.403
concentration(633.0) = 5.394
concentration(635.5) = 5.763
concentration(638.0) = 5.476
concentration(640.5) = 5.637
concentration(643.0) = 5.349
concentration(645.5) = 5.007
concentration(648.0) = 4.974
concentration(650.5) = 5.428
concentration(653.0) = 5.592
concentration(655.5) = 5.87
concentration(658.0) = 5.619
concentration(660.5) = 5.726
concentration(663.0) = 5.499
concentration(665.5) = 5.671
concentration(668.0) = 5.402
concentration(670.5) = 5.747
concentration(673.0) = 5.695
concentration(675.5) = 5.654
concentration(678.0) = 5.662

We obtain 520.5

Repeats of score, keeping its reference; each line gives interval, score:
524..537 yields 525.5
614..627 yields 625.5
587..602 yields 595.5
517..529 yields 520.5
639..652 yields 648.0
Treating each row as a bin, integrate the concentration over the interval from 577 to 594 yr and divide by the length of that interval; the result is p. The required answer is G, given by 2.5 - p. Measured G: -3.11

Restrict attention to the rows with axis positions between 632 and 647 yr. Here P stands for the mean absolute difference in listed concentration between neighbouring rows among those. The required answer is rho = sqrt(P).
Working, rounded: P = 0.29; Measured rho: 0.538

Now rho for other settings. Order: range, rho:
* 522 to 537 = 0.391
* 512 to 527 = 0.356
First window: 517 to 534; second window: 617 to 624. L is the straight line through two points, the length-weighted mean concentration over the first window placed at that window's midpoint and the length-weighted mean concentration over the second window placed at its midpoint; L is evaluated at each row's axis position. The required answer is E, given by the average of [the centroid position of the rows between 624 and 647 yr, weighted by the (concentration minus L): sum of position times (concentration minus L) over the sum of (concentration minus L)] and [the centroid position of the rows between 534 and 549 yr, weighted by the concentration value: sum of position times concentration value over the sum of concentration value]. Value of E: 589.2 yr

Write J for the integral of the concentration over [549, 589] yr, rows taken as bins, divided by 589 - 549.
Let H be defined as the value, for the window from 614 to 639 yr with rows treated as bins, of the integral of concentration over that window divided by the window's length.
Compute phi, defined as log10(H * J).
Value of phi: 1.48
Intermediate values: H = 5.500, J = 5.52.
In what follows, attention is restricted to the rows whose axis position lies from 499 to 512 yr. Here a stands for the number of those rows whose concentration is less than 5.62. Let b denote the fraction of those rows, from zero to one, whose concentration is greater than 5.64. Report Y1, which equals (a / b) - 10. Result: 10.0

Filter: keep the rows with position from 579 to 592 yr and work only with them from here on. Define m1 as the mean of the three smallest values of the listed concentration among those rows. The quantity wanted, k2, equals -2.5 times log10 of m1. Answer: -1.86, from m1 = 5.55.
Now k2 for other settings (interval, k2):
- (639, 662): -1.77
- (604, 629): -1.82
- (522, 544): -1.82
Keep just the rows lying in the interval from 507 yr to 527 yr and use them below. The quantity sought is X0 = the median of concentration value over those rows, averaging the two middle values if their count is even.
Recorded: 5.42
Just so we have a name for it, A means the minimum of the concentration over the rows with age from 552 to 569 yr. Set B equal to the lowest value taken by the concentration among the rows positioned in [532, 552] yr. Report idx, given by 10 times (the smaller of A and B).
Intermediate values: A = 5.119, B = 5.471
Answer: 51.2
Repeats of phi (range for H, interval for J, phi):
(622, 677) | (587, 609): 1.49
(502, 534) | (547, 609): 1.48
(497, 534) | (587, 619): 1.49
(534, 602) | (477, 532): 1.49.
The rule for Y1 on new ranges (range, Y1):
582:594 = 5.0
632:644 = 5.0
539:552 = -6.7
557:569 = 10.0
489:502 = -5.0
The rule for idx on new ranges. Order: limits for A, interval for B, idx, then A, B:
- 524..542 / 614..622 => 52.9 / 5.293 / 5.309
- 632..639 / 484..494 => 53.9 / 5.394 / 5.408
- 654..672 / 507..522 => 52.8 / 5.402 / 5.282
